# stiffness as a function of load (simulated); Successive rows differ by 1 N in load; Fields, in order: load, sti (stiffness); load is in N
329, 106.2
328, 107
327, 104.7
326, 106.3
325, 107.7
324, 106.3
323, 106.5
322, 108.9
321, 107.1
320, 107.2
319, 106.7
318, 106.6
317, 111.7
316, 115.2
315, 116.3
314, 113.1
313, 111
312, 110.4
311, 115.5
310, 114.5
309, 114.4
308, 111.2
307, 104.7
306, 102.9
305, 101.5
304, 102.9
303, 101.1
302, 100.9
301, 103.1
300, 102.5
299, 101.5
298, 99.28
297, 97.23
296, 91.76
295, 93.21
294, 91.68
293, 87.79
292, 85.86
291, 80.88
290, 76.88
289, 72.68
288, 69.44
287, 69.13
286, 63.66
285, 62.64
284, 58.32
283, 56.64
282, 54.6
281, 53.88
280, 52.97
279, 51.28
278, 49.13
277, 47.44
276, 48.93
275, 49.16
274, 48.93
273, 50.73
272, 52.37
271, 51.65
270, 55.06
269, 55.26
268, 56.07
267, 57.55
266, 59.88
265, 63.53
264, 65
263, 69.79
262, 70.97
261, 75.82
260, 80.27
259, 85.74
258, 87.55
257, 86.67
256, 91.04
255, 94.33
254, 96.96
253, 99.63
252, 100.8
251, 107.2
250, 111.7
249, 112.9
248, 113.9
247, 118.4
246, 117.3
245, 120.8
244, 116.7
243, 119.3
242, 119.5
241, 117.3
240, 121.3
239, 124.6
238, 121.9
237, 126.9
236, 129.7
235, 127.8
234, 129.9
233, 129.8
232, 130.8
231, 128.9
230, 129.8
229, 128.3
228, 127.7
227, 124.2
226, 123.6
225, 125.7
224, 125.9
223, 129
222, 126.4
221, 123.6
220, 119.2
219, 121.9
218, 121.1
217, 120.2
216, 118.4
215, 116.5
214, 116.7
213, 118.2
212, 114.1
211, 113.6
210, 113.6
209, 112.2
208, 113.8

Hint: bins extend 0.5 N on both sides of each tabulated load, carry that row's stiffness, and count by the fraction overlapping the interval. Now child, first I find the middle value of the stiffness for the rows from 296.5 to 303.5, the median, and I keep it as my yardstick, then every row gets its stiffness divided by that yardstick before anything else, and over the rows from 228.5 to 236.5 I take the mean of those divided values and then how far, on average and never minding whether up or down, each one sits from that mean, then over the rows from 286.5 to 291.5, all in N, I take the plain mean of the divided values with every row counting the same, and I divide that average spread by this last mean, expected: 0.011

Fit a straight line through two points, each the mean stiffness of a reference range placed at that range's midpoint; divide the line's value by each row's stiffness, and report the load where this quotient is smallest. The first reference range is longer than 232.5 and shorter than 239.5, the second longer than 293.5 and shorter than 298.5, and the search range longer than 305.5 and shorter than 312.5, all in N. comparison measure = 311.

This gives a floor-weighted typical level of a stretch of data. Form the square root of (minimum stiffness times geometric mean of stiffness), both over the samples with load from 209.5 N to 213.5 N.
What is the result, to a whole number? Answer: 114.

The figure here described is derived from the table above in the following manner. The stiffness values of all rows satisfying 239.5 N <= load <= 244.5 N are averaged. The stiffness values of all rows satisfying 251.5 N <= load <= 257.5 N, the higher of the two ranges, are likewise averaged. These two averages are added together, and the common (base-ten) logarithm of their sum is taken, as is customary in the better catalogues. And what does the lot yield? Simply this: 2.33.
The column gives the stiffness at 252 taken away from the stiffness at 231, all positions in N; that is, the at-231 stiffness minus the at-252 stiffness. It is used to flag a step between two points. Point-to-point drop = 28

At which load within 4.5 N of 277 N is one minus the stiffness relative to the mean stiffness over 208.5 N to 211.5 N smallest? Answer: 281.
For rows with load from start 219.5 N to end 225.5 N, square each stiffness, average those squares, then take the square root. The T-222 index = 125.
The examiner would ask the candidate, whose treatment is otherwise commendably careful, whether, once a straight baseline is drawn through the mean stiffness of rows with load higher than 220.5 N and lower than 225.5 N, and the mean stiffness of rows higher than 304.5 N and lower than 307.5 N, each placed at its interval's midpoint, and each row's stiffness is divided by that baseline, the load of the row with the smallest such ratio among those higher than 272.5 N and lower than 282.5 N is 277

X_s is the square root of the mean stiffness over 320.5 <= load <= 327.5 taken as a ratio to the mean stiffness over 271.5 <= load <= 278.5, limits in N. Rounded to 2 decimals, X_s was 1.47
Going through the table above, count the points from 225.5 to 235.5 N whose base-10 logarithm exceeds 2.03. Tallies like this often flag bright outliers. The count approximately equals 10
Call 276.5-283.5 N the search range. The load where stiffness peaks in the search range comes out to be 283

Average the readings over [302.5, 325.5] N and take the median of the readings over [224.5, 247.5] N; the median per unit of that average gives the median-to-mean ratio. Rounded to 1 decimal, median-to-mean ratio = 1.1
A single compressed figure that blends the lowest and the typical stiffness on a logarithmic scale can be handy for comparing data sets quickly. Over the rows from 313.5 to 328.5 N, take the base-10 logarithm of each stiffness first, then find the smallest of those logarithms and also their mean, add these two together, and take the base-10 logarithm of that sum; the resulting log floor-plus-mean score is 0.61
